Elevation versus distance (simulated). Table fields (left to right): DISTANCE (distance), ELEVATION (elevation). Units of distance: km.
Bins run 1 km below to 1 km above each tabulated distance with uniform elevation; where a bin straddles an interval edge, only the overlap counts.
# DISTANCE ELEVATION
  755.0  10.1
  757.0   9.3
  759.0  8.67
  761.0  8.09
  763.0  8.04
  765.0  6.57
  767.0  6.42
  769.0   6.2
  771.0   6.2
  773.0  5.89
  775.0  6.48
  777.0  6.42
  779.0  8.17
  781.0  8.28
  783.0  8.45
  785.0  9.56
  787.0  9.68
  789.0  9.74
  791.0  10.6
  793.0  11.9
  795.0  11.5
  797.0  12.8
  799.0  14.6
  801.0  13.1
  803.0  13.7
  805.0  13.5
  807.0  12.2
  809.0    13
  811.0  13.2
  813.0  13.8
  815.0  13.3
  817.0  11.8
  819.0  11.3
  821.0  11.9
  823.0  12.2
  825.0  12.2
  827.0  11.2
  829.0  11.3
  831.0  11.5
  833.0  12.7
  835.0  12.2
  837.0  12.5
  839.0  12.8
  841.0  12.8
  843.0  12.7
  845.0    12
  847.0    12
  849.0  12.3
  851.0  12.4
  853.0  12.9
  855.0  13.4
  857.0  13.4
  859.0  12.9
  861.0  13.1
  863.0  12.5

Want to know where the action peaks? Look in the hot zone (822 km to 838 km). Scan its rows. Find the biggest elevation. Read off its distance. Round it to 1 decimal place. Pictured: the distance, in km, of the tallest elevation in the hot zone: 833.0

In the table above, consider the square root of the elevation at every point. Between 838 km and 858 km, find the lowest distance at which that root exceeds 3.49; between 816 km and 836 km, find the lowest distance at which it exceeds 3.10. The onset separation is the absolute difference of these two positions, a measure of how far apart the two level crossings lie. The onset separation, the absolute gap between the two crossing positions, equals 22 km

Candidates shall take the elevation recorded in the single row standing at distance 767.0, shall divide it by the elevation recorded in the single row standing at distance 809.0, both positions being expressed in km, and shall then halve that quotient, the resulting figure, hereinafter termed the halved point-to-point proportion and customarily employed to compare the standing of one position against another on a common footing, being 0.247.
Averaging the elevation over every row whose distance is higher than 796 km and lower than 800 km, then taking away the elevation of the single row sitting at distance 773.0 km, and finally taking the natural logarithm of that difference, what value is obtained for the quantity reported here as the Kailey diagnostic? 2.1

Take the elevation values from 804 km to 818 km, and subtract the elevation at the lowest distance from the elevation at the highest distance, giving -1.7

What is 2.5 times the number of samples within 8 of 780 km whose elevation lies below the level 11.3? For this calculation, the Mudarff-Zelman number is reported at 20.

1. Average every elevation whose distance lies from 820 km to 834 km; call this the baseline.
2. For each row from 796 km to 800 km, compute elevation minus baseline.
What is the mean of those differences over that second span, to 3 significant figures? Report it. 1.84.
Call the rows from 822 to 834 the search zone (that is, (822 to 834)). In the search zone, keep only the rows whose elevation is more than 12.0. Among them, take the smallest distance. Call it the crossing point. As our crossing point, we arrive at 823.0 km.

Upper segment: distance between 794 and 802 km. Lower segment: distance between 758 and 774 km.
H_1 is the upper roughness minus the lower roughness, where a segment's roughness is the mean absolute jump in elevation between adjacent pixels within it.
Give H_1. 1.14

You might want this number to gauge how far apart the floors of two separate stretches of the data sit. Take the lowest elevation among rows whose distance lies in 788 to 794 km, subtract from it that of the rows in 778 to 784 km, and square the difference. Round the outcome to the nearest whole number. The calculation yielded 2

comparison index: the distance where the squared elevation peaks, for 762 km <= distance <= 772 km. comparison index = 763.0 km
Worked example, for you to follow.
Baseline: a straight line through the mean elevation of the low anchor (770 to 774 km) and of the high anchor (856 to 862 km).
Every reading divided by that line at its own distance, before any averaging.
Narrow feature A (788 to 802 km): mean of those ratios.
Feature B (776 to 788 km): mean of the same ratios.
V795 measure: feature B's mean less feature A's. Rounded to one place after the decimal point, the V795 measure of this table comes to -0.3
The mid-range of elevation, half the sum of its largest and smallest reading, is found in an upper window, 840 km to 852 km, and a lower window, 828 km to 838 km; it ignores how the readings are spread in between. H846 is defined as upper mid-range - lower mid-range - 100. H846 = -100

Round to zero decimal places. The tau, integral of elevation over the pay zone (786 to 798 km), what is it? 132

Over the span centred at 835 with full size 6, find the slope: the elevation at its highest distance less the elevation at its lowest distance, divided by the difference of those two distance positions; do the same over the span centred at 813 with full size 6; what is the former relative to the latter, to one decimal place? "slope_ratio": -2.0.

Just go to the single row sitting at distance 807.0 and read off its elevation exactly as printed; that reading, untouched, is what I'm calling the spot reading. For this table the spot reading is 12.2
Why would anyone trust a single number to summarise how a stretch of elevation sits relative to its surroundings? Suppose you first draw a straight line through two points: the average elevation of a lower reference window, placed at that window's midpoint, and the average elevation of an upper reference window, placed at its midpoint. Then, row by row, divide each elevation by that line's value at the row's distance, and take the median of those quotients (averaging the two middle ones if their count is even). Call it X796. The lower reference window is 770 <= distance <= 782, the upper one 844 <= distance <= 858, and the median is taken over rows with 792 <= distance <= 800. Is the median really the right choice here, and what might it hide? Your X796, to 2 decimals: 1.48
